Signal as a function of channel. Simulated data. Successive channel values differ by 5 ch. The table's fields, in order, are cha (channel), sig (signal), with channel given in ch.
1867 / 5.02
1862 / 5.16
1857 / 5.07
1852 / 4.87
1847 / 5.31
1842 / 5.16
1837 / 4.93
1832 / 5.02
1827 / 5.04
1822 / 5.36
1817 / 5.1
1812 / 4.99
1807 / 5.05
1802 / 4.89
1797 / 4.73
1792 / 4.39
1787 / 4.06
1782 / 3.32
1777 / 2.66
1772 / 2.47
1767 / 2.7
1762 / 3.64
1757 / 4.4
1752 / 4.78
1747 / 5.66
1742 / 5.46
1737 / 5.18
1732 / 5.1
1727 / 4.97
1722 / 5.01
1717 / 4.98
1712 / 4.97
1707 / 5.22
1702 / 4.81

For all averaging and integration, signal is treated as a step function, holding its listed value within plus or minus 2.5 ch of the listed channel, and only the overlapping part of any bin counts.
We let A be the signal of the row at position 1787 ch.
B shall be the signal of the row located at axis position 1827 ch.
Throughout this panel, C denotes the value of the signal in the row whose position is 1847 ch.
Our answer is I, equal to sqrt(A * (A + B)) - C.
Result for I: 0.8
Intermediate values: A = 4.06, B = 5.04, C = 5.31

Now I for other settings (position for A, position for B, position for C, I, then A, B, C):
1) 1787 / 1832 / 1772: 3.6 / 4.06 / 5.02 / 2.47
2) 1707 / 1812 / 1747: 1.6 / 5.22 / 4.99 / 5.66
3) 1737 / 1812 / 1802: 2.4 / 5.18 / 4.99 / 4.89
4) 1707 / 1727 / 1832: 2.3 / 5.22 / 4.97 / 5.02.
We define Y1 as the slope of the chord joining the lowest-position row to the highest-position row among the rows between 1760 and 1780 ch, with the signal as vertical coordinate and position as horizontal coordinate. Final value -0.065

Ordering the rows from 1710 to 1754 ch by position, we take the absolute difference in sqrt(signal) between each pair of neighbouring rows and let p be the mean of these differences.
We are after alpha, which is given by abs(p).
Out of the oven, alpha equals 0.045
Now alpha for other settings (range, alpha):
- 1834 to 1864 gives 0.049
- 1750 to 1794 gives 0.142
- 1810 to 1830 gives 0.051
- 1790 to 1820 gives 0.038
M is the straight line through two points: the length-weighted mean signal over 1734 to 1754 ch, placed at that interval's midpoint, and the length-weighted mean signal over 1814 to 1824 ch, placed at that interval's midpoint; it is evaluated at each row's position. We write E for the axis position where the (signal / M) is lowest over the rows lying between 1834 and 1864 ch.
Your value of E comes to 1852 ch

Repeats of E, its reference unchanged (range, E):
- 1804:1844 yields 1837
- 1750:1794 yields 1772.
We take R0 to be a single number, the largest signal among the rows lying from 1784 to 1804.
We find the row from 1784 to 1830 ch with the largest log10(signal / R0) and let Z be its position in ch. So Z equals 1822 ch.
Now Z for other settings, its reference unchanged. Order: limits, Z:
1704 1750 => 1747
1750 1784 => 1752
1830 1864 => 1847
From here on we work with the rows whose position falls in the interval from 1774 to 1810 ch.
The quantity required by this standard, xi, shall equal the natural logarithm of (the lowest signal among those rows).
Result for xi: 1.0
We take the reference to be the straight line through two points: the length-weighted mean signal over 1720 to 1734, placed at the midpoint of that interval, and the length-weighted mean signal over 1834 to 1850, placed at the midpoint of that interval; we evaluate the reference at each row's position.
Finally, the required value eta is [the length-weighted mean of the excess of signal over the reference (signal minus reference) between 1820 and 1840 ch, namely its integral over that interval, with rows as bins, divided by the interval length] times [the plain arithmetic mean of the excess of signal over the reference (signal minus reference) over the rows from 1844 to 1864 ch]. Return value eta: 0.00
